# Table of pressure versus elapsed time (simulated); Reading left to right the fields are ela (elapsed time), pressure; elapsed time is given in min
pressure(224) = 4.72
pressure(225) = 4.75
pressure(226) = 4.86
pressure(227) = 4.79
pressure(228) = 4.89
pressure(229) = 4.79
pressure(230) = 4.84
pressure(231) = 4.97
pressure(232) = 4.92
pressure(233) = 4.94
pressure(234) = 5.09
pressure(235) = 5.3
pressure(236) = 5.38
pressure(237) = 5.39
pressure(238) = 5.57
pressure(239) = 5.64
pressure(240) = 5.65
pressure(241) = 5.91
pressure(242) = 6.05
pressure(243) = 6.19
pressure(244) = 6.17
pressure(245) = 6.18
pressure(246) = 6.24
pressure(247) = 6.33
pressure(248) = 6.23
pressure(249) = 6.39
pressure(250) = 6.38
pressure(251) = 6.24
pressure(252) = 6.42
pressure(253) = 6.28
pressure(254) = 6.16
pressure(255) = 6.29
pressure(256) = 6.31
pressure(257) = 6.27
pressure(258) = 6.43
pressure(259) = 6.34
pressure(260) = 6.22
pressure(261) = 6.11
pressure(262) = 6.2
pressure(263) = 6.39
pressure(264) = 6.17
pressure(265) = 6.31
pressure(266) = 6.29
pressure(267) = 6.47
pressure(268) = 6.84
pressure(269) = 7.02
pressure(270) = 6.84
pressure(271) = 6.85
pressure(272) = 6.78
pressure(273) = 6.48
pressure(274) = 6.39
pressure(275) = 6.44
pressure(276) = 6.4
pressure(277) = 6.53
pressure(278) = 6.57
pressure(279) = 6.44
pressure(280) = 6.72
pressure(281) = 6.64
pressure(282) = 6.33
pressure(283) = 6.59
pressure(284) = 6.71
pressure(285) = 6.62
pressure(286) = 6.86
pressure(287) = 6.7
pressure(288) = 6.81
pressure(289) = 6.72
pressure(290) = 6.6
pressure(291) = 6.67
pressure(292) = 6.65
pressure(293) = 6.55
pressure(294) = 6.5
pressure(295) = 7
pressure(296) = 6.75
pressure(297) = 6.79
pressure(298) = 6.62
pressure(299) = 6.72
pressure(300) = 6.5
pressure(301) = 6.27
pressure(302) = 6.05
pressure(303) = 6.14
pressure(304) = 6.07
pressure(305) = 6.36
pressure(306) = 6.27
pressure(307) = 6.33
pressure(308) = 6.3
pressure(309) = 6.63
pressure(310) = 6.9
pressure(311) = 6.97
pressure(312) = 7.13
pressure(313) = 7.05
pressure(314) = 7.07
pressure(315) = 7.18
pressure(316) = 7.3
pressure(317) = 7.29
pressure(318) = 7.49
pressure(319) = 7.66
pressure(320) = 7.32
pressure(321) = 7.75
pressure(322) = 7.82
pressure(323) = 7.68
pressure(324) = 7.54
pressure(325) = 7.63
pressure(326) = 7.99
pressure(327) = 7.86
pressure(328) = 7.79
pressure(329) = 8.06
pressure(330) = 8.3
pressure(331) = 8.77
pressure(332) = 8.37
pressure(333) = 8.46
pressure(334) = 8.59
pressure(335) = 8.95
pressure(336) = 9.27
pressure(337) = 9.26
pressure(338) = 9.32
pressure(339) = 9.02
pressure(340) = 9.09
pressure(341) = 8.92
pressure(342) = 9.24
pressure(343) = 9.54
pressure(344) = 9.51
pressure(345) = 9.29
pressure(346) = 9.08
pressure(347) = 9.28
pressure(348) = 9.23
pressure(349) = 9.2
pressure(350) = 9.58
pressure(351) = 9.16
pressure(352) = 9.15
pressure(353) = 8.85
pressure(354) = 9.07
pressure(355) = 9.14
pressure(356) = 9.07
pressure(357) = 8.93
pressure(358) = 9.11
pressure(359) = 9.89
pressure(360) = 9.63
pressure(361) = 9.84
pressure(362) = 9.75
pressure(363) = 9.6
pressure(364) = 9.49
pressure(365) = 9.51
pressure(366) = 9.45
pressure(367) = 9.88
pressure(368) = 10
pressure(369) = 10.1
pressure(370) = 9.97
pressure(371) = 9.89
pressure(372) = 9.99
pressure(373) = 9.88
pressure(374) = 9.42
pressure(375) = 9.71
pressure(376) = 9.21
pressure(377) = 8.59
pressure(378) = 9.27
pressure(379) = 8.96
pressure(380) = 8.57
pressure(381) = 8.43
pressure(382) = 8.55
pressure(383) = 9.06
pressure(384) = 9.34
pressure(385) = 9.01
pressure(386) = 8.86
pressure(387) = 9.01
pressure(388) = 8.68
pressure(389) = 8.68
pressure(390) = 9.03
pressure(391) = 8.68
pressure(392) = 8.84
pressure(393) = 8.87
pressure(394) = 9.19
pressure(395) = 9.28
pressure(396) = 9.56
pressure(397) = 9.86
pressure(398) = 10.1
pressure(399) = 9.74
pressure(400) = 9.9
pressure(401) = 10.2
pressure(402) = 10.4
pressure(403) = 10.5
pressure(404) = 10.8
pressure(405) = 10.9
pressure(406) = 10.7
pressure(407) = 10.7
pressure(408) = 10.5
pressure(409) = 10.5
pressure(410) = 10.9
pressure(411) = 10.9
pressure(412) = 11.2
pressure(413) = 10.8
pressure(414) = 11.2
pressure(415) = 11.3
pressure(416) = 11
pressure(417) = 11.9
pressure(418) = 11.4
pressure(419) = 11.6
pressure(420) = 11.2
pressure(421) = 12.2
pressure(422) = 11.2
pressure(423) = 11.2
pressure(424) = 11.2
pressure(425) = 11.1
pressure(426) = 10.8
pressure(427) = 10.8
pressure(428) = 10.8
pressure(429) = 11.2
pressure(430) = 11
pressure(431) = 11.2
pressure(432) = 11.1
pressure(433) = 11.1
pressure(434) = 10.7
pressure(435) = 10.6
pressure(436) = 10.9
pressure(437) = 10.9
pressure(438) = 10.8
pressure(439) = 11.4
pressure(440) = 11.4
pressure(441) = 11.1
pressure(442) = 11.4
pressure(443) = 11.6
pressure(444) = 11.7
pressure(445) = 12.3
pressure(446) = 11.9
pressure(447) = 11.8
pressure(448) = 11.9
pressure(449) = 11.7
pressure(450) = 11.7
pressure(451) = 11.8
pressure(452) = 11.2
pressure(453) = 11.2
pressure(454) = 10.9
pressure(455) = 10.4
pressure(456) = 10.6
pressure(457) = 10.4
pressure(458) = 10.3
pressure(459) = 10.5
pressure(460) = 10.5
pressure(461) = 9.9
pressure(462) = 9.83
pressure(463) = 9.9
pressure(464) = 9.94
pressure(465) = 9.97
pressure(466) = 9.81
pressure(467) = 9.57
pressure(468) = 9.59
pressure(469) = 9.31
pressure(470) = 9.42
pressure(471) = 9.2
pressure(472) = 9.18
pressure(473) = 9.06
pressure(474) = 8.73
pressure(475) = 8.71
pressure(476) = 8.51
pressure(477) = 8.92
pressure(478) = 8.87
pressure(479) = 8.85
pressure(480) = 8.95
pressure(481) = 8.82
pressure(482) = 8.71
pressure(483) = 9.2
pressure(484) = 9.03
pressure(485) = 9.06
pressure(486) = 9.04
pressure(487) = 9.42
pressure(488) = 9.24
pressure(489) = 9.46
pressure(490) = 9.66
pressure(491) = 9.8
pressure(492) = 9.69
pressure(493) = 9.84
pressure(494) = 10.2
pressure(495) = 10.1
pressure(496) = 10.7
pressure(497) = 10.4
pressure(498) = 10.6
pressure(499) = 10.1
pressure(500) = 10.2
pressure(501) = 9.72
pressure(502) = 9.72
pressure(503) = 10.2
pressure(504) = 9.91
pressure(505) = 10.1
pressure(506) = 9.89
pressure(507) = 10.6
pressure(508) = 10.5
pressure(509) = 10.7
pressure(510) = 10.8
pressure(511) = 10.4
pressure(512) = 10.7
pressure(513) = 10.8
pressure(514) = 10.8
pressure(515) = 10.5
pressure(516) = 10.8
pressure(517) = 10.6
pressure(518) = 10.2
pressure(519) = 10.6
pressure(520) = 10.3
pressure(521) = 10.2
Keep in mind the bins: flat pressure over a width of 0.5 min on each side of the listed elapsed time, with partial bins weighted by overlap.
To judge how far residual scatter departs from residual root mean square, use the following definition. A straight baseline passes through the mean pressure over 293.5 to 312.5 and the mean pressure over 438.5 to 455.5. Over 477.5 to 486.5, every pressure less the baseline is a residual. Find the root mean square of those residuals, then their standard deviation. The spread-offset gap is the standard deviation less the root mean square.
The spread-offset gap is -3.6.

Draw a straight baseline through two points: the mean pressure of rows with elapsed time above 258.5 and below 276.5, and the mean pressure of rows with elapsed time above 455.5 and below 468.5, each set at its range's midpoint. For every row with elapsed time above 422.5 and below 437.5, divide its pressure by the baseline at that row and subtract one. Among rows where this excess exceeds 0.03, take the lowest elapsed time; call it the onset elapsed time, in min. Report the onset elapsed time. 423 min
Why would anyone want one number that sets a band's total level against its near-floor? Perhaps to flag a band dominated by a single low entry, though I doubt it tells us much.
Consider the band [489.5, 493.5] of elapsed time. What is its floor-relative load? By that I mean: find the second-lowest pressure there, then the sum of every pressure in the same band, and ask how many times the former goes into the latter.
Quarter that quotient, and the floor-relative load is 1.01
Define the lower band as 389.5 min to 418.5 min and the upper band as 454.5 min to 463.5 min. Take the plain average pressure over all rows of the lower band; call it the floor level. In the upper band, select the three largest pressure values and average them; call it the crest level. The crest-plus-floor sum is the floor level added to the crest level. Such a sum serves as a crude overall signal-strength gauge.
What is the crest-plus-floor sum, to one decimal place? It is 20.8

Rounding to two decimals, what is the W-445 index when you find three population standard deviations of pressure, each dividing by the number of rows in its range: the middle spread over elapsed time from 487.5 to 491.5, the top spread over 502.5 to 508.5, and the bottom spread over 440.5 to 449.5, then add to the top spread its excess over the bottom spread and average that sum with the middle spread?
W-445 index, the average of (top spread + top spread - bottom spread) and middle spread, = 0.22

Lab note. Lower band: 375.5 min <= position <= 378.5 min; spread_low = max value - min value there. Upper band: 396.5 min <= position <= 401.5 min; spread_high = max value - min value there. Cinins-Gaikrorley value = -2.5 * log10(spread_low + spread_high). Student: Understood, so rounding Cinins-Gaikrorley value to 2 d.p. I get -0.14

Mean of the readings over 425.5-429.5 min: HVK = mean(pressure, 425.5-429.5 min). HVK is 10.9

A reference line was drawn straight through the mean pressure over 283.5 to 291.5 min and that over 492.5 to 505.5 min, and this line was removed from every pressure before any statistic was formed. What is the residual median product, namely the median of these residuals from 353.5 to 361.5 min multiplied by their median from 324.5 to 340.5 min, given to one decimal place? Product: 1.4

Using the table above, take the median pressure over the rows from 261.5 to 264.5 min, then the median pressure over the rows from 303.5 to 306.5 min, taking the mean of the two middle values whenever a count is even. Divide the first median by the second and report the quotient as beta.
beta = 1.0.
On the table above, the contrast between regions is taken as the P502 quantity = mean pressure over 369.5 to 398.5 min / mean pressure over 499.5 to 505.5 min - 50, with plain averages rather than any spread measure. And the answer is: -49.1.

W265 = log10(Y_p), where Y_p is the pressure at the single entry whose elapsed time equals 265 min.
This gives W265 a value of 0.80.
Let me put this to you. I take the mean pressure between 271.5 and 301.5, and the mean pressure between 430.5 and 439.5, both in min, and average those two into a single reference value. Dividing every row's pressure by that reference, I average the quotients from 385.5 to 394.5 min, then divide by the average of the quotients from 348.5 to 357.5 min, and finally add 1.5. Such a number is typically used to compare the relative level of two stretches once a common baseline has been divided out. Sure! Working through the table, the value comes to 2.47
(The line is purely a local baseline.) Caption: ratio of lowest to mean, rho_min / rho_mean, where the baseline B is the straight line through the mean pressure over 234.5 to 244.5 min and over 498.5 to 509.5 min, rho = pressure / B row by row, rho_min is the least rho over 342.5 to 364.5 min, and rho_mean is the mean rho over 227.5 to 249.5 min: 1.19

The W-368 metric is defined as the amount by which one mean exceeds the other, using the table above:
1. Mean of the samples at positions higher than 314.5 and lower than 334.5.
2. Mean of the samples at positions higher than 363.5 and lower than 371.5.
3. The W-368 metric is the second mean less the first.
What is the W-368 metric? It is 1.9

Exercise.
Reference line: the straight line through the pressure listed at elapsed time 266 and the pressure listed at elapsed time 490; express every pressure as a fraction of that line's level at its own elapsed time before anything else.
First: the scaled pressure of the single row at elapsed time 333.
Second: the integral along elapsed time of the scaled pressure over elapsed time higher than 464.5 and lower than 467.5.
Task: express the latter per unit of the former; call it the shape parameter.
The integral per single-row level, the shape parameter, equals 2.7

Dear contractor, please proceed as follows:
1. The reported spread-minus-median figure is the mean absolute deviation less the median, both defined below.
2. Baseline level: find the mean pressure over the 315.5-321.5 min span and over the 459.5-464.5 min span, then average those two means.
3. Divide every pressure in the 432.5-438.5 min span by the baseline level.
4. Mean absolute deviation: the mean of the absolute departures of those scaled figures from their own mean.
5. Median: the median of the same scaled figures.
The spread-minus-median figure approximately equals -1.23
